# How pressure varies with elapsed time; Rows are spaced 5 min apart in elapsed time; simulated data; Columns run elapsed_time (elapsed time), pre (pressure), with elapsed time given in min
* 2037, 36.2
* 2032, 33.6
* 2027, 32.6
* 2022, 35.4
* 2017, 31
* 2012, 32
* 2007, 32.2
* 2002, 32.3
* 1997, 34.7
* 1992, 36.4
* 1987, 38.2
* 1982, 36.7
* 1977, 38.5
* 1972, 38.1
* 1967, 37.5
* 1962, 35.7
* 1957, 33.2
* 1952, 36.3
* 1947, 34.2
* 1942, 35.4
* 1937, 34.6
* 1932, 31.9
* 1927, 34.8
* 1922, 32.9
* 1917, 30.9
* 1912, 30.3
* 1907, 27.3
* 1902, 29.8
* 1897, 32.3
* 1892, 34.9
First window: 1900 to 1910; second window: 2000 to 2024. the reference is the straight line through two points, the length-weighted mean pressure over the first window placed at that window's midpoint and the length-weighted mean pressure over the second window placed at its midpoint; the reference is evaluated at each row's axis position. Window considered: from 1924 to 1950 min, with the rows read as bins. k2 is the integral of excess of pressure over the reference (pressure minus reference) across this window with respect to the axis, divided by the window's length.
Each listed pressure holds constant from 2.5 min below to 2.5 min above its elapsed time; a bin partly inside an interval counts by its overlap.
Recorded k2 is 4.4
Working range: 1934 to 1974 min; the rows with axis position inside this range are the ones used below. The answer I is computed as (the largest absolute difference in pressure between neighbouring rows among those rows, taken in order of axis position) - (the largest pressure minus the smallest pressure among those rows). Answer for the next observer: -1.8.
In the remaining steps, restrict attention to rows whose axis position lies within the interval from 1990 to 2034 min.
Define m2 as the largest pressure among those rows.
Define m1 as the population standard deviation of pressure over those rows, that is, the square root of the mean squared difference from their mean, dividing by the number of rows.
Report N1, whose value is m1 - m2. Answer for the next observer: -34.7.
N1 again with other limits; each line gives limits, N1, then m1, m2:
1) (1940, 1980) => -36.8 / 1.75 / 38.5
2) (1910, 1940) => -33.1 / 1.71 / 34.8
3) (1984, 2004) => -36.0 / 2.18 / 38.2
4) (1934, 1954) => -35.5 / 0.80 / 36.3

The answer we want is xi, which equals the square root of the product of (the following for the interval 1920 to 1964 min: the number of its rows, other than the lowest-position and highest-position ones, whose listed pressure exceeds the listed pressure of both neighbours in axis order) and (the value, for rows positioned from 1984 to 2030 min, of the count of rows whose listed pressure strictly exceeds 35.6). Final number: 2.4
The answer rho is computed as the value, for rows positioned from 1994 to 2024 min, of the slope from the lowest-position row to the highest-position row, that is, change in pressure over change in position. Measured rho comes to 0.03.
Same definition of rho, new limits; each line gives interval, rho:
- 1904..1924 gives 0.37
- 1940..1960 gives -0.15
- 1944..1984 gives 0.07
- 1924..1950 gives -0.03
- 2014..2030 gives 0.16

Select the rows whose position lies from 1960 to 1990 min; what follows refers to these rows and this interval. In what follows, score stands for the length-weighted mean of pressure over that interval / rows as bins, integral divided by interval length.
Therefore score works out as 37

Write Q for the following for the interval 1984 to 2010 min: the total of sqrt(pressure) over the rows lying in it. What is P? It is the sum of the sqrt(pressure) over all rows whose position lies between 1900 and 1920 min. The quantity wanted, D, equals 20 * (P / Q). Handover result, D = 15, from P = 22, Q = 29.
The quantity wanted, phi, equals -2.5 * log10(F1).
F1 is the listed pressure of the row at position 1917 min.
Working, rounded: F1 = 30.9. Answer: -3.72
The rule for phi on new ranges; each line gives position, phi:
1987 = -3.96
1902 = -3.69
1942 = -3.87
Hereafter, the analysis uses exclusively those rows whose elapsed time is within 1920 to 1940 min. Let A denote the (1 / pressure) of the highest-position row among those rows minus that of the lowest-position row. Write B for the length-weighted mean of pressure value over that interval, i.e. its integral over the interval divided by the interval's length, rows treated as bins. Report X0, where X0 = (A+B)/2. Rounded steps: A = -0.0015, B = 33.6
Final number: 16.8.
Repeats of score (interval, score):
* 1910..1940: 33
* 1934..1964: 35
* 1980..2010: 35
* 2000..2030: 33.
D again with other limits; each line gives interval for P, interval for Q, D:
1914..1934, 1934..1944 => 39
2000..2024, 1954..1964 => 49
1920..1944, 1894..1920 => 21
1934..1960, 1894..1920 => 21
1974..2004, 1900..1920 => 33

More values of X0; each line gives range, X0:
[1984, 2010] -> 17.4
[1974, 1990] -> 18.9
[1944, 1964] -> 17.4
